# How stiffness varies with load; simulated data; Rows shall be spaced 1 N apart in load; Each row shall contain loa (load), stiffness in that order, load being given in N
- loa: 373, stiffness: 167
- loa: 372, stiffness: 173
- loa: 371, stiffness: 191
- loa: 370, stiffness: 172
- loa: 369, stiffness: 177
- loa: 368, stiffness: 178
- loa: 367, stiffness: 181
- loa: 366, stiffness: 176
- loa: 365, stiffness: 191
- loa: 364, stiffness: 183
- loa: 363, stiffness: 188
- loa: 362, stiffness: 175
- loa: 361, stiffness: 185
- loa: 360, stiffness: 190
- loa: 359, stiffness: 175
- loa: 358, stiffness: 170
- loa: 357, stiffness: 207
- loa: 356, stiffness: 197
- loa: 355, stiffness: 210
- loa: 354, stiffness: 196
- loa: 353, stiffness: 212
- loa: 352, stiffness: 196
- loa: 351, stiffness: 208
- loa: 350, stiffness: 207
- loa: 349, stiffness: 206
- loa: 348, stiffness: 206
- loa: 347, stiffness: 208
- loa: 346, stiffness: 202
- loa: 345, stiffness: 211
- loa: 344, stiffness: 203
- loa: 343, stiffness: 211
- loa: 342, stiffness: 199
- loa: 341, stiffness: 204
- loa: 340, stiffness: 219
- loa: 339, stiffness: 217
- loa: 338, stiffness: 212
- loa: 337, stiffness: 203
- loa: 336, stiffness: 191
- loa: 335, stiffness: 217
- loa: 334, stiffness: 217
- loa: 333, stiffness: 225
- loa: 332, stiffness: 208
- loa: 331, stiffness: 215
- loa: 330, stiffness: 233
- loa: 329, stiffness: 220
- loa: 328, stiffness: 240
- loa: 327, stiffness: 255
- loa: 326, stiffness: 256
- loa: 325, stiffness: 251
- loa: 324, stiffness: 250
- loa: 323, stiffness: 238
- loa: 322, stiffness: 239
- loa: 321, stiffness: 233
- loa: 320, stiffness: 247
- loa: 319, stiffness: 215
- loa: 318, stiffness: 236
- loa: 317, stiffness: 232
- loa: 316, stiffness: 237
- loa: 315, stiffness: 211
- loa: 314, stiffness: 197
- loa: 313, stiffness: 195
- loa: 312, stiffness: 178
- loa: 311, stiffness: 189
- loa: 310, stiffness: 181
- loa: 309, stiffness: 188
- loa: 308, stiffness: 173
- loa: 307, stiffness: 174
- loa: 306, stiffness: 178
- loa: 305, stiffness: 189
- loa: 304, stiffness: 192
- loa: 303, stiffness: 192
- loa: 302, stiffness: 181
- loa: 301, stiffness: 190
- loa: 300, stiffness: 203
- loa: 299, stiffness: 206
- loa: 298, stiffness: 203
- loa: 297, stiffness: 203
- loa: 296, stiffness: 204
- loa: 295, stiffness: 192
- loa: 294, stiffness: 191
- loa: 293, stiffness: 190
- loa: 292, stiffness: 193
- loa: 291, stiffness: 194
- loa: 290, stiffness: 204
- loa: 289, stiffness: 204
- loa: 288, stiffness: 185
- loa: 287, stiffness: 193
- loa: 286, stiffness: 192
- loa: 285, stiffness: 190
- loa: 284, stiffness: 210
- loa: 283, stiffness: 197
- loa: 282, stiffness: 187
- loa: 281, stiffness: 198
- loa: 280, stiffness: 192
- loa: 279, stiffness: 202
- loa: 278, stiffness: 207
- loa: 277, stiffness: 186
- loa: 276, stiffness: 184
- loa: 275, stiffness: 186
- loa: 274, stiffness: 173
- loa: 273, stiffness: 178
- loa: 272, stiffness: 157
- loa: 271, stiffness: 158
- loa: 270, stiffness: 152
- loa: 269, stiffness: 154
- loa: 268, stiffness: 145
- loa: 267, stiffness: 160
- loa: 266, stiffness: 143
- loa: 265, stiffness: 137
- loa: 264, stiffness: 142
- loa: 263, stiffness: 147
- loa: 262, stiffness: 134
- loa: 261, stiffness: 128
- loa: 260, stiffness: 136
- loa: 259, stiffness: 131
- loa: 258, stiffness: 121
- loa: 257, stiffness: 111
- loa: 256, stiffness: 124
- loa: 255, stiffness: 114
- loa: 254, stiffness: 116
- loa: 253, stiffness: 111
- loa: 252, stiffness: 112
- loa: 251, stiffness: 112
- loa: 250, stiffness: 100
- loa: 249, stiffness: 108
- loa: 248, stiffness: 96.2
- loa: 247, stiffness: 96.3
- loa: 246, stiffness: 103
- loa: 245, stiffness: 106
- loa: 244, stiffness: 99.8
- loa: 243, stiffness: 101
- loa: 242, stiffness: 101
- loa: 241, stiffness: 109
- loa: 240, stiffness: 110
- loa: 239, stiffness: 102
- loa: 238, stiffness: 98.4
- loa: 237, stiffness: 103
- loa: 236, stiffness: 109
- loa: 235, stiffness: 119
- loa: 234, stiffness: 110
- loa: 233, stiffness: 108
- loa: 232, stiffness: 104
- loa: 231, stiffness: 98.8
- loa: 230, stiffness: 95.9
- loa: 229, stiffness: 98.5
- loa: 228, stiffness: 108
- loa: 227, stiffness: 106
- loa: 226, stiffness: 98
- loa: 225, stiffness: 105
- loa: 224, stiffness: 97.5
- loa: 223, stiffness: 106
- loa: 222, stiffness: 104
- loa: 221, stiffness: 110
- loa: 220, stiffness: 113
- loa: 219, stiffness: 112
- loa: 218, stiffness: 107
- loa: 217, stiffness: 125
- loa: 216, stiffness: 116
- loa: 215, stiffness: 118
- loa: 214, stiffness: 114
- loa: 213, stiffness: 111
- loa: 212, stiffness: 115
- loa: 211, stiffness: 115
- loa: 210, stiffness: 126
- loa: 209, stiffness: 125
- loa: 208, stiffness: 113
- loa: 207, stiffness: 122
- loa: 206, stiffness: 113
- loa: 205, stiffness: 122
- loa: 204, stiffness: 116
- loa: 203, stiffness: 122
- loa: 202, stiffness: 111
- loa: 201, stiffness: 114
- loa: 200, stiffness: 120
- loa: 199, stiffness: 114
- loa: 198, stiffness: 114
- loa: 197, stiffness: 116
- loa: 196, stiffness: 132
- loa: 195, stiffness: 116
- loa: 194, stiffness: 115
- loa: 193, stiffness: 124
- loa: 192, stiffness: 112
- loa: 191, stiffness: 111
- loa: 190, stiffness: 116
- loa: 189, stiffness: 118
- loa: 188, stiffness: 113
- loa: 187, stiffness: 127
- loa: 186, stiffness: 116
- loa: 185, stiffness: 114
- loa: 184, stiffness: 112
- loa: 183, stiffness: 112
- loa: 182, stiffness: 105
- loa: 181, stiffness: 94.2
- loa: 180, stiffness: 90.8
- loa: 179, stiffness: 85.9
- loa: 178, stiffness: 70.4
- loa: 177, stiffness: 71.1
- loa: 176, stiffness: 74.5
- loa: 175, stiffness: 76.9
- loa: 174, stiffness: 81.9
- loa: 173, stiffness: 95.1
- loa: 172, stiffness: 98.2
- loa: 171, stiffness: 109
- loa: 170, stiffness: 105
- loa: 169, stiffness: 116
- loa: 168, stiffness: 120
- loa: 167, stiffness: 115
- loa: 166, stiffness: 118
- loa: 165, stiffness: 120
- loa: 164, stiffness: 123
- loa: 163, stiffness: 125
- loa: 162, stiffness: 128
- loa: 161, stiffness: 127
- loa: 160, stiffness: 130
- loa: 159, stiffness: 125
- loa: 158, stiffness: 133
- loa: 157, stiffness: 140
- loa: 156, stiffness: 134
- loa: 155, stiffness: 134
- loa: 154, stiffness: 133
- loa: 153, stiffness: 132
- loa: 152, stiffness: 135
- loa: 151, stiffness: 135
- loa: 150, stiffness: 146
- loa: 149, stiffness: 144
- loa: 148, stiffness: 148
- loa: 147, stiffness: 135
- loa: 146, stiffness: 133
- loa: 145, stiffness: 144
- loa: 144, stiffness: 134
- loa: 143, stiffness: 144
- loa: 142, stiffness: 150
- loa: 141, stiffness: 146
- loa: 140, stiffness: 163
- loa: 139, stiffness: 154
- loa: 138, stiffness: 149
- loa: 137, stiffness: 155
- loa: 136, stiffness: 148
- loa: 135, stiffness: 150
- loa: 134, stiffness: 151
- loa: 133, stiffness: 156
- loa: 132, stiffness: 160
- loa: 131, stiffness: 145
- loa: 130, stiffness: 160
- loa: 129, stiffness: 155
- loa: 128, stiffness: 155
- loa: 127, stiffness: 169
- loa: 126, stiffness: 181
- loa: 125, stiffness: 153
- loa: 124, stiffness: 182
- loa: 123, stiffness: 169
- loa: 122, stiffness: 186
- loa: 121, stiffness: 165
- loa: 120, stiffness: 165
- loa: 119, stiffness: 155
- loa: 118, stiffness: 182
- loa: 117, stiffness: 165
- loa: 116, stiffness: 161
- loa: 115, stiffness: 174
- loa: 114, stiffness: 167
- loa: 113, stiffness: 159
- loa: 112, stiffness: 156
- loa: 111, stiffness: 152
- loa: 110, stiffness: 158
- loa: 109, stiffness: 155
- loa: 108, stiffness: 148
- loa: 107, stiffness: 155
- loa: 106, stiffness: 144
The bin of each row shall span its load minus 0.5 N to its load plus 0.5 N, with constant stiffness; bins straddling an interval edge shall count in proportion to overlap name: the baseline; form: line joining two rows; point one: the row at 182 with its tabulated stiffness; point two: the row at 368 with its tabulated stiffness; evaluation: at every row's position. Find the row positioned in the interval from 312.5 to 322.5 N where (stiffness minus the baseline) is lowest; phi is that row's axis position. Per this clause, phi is 313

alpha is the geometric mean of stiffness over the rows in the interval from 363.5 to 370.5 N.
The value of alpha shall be 180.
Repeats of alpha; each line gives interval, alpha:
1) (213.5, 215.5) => 116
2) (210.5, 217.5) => 116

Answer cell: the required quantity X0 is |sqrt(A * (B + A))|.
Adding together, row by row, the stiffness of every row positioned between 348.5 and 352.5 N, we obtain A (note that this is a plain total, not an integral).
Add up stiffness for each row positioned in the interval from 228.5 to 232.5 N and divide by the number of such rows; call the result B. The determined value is 865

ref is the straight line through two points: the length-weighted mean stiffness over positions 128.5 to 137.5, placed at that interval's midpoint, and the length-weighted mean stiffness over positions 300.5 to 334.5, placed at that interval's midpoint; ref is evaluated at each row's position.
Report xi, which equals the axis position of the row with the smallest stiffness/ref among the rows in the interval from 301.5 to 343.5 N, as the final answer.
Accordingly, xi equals 308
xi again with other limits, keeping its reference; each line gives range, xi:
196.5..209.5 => 202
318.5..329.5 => 319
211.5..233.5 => 230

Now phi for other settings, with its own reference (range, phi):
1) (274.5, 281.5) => 276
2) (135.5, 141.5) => 141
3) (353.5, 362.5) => 358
